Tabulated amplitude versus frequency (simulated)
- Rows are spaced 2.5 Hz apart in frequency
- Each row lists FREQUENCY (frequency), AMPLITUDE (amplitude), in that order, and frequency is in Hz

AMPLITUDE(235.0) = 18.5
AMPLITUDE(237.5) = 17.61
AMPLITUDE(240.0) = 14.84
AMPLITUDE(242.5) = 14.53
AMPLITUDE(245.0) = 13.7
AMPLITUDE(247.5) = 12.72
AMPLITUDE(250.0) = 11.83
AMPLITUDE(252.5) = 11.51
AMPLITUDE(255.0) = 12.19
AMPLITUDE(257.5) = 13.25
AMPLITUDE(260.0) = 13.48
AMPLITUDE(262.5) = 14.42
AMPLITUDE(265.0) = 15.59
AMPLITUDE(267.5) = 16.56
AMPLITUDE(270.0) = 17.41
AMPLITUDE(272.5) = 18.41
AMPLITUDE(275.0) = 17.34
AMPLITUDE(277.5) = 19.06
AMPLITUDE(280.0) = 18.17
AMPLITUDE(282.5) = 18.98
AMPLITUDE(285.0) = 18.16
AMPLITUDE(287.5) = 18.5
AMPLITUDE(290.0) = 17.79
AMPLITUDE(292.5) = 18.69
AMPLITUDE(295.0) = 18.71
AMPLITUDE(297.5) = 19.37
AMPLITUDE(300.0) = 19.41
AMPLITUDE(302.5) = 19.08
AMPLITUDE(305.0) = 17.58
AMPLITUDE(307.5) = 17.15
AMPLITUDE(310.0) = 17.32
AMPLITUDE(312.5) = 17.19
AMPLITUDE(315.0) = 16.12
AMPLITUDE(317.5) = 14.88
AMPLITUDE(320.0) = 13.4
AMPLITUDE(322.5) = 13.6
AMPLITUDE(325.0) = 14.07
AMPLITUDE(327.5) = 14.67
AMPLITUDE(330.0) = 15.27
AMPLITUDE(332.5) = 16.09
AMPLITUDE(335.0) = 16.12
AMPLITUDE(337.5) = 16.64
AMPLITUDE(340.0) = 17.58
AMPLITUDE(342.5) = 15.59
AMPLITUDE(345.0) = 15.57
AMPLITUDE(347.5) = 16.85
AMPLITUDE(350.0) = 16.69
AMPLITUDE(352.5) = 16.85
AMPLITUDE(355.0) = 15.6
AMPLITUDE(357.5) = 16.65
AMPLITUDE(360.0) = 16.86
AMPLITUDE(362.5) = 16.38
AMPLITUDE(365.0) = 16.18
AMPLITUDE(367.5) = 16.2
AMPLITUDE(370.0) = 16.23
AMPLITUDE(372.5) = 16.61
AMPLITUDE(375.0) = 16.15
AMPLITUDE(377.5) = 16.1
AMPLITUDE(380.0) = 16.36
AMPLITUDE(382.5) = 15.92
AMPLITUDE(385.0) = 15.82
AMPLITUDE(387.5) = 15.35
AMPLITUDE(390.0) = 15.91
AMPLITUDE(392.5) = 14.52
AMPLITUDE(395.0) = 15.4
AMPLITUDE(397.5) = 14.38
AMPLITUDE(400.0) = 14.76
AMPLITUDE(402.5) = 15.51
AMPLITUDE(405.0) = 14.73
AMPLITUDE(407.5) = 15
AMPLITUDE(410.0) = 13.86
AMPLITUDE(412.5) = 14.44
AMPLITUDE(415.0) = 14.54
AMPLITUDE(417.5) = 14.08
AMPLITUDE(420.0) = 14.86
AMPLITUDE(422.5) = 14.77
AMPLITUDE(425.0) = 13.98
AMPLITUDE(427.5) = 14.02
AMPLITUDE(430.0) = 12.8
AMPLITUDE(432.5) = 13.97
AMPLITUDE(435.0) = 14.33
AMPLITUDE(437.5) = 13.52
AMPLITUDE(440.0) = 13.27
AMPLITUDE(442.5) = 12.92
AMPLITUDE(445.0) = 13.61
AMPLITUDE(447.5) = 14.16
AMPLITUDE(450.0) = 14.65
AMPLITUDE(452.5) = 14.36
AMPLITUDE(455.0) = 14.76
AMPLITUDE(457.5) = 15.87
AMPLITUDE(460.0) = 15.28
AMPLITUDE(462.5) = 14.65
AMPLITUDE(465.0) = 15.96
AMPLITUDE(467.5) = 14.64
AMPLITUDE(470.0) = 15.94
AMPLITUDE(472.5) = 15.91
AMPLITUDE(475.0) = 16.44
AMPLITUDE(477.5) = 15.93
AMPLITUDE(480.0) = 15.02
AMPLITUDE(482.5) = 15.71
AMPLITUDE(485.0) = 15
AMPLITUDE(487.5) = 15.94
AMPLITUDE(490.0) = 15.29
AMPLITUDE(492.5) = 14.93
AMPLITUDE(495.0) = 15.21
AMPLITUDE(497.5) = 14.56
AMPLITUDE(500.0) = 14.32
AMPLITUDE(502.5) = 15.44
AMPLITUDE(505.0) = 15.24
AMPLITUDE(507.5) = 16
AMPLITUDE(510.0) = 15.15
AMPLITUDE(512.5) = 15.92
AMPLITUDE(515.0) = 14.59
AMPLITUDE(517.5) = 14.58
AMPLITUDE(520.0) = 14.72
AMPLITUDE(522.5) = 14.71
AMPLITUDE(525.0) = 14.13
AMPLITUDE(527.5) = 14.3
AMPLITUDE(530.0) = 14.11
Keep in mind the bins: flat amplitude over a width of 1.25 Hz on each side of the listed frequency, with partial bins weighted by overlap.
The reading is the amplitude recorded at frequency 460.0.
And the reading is 15.28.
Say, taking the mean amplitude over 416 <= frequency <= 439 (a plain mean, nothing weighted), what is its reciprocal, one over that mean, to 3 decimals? 0.071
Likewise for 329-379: 0.061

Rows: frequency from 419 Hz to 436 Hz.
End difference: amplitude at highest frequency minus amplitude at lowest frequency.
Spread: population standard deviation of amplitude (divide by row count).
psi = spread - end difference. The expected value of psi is 1.2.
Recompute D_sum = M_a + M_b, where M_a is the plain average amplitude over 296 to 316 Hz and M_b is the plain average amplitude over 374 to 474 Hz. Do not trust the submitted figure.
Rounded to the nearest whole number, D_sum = 33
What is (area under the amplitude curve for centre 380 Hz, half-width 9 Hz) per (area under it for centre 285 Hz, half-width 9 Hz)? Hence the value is 0.87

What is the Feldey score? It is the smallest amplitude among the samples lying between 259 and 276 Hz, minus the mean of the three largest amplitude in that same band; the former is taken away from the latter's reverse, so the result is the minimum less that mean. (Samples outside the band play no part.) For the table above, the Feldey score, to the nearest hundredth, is -4.24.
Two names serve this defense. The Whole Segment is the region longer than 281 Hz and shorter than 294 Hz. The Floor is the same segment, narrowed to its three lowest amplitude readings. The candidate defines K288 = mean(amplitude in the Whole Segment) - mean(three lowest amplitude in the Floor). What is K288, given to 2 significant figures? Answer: 0.27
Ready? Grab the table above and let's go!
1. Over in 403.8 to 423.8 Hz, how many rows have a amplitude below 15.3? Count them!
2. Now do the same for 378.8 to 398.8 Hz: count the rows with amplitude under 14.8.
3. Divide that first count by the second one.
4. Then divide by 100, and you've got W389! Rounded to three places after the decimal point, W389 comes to 0.040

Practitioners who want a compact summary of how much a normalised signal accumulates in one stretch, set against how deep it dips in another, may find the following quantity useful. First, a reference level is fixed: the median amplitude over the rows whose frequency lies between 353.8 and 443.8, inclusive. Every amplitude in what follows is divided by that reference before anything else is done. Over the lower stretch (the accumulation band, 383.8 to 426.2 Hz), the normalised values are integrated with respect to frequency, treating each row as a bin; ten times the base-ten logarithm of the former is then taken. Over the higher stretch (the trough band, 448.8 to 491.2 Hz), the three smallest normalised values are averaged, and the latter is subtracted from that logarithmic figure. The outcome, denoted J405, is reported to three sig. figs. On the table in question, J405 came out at 15.3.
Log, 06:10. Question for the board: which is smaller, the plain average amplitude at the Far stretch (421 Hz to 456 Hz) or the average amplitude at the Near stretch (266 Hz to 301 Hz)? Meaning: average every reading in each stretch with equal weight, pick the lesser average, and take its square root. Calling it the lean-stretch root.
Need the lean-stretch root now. 3.73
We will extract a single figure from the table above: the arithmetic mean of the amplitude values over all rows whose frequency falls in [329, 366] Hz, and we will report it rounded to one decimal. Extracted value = 16.3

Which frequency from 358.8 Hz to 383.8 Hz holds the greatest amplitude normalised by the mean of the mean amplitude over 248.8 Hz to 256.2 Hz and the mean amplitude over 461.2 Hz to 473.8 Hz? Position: 360.0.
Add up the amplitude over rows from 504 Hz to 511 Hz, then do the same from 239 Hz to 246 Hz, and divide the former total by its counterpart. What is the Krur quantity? 1.08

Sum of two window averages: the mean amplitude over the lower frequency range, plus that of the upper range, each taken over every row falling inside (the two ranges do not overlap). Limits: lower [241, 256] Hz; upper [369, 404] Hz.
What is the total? 28.4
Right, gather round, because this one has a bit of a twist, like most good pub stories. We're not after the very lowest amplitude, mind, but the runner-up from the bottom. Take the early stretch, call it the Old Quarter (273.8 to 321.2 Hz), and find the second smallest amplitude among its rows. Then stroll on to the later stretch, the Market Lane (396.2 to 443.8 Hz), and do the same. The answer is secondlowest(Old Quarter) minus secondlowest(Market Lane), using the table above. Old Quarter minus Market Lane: 2.0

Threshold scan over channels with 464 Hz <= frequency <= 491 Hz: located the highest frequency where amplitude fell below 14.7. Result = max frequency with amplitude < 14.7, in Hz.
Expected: 467.5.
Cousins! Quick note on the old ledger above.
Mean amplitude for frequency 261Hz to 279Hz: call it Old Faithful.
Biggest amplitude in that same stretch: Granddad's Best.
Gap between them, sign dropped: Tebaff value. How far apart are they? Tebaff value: 2.1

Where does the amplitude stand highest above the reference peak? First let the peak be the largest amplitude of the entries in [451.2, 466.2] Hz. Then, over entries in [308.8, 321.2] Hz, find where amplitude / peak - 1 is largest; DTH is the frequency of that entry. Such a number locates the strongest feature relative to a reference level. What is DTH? 310.0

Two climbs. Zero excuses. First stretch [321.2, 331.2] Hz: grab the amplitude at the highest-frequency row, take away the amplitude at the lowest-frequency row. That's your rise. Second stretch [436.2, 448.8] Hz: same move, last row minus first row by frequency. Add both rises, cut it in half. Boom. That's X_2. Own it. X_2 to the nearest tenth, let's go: 1.2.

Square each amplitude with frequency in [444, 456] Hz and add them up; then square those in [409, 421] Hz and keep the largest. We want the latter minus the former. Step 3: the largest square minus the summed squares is -804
